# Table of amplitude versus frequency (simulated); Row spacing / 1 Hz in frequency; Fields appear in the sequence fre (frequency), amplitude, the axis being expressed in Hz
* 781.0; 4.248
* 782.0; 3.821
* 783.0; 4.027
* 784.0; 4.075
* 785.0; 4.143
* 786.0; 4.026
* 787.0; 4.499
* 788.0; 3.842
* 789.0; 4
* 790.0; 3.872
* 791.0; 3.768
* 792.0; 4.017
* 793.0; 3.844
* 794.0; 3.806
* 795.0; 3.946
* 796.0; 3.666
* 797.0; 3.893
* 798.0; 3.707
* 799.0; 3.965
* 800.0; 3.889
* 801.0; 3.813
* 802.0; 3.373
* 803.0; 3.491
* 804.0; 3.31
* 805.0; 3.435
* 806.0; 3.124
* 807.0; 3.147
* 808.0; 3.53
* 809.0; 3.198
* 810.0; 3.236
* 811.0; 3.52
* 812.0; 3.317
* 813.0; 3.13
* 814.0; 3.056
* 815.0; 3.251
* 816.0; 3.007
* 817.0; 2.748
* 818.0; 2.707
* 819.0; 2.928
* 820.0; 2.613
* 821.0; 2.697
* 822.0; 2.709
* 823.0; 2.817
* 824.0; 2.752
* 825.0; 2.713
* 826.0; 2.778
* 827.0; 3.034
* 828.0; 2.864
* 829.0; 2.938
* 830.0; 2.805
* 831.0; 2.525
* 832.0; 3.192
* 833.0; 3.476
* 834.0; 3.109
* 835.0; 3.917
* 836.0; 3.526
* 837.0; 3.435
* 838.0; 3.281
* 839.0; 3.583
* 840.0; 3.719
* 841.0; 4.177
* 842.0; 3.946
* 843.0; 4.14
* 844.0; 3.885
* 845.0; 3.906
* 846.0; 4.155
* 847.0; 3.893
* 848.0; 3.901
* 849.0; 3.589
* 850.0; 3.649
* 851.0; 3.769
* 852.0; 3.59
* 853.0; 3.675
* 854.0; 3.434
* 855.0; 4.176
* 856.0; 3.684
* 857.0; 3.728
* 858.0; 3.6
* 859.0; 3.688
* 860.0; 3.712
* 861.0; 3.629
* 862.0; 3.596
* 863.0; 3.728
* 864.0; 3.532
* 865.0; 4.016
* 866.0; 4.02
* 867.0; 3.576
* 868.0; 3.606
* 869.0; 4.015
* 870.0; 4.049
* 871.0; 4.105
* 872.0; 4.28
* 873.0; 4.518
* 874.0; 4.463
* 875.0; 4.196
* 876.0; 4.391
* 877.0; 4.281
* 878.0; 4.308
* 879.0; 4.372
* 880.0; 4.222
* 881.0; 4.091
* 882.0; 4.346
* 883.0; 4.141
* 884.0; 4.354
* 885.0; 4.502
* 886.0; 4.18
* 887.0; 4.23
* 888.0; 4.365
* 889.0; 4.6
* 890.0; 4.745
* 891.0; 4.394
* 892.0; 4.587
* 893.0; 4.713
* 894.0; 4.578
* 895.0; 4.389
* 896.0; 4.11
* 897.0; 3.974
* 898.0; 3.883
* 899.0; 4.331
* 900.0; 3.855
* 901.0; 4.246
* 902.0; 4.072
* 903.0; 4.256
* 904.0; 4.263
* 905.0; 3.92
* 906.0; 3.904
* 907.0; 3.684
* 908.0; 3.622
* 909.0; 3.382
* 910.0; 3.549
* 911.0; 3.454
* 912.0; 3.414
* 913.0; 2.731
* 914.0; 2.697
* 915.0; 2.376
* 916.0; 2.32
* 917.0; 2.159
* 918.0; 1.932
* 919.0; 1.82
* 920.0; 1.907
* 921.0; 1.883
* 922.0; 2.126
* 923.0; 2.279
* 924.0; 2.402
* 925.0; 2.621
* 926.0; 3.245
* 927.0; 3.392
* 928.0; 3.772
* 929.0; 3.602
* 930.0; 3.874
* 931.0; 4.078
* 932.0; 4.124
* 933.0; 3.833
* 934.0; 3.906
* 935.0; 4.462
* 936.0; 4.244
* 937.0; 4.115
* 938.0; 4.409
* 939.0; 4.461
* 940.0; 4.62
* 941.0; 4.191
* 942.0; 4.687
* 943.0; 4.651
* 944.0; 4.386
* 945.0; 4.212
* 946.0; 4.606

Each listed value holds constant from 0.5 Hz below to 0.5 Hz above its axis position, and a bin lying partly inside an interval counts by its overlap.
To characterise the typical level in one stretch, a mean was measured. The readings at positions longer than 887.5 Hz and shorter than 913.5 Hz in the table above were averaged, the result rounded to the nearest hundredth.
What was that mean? 4.04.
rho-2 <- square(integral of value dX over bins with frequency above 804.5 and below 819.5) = 2241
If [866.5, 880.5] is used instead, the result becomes 3408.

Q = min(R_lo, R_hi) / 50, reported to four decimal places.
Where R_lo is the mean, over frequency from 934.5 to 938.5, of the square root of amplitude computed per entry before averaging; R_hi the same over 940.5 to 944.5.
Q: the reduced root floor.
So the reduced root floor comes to 0.0415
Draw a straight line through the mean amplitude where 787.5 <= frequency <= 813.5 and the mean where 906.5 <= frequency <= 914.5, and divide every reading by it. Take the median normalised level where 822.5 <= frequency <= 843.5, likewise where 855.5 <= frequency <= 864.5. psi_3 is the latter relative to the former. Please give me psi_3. 1.18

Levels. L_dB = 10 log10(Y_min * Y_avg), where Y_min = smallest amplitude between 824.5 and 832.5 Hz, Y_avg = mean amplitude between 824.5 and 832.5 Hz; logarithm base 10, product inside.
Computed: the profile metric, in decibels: 8.6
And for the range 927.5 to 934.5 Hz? 11.5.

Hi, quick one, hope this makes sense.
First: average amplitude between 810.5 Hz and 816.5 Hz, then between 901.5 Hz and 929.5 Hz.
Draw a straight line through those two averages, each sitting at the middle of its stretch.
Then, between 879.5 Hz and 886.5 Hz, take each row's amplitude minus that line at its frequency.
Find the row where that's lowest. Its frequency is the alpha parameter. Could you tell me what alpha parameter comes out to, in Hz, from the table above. 881.0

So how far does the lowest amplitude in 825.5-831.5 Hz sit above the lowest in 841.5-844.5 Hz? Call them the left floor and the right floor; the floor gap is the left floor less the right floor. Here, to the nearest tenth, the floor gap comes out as -1.4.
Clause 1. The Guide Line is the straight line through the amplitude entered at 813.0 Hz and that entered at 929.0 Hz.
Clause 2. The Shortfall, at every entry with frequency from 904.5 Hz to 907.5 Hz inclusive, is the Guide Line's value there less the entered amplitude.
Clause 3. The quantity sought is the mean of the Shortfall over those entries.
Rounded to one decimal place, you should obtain -0.3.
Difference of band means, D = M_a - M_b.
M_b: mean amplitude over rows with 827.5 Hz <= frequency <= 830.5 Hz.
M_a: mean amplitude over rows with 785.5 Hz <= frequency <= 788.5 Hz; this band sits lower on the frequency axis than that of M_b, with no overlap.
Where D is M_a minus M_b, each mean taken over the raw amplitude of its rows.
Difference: 1.3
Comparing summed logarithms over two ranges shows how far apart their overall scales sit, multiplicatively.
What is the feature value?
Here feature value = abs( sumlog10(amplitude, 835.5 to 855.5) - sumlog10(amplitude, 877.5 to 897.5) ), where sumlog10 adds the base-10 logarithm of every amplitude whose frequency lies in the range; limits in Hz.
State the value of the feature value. 1.3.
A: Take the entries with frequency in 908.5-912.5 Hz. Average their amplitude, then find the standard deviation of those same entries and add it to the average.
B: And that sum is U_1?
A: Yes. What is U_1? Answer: 3.5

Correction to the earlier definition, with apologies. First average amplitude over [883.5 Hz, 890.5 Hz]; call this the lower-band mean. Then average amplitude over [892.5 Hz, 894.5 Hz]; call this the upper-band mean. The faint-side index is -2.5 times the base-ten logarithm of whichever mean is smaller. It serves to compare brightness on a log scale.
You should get -1.61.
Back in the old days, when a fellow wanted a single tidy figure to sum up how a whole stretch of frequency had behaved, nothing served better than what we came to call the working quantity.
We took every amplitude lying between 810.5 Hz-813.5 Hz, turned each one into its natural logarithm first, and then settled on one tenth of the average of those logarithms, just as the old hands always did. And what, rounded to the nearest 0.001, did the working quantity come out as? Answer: 0.120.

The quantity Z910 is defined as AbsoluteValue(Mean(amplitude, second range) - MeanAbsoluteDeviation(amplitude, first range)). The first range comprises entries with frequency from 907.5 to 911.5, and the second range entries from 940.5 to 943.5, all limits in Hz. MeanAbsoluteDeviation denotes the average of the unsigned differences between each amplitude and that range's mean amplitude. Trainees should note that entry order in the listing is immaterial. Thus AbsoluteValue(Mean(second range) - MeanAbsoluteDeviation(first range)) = 4.4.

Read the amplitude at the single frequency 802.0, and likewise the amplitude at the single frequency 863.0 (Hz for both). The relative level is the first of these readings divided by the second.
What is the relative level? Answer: 0.90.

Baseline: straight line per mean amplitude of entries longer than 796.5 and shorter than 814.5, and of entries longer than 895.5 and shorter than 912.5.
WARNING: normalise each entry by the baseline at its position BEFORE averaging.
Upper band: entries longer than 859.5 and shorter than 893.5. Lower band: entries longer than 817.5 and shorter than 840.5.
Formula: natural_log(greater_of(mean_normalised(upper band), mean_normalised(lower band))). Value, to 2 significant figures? 0.10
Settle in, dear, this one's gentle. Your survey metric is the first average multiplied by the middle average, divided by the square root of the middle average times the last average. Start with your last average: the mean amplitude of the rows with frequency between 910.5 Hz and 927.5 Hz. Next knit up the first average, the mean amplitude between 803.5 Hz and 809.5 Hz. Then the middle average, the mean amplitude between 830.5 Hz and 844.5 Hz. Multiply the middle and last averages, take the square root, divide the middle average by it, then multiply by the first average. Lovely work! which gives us 3.9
